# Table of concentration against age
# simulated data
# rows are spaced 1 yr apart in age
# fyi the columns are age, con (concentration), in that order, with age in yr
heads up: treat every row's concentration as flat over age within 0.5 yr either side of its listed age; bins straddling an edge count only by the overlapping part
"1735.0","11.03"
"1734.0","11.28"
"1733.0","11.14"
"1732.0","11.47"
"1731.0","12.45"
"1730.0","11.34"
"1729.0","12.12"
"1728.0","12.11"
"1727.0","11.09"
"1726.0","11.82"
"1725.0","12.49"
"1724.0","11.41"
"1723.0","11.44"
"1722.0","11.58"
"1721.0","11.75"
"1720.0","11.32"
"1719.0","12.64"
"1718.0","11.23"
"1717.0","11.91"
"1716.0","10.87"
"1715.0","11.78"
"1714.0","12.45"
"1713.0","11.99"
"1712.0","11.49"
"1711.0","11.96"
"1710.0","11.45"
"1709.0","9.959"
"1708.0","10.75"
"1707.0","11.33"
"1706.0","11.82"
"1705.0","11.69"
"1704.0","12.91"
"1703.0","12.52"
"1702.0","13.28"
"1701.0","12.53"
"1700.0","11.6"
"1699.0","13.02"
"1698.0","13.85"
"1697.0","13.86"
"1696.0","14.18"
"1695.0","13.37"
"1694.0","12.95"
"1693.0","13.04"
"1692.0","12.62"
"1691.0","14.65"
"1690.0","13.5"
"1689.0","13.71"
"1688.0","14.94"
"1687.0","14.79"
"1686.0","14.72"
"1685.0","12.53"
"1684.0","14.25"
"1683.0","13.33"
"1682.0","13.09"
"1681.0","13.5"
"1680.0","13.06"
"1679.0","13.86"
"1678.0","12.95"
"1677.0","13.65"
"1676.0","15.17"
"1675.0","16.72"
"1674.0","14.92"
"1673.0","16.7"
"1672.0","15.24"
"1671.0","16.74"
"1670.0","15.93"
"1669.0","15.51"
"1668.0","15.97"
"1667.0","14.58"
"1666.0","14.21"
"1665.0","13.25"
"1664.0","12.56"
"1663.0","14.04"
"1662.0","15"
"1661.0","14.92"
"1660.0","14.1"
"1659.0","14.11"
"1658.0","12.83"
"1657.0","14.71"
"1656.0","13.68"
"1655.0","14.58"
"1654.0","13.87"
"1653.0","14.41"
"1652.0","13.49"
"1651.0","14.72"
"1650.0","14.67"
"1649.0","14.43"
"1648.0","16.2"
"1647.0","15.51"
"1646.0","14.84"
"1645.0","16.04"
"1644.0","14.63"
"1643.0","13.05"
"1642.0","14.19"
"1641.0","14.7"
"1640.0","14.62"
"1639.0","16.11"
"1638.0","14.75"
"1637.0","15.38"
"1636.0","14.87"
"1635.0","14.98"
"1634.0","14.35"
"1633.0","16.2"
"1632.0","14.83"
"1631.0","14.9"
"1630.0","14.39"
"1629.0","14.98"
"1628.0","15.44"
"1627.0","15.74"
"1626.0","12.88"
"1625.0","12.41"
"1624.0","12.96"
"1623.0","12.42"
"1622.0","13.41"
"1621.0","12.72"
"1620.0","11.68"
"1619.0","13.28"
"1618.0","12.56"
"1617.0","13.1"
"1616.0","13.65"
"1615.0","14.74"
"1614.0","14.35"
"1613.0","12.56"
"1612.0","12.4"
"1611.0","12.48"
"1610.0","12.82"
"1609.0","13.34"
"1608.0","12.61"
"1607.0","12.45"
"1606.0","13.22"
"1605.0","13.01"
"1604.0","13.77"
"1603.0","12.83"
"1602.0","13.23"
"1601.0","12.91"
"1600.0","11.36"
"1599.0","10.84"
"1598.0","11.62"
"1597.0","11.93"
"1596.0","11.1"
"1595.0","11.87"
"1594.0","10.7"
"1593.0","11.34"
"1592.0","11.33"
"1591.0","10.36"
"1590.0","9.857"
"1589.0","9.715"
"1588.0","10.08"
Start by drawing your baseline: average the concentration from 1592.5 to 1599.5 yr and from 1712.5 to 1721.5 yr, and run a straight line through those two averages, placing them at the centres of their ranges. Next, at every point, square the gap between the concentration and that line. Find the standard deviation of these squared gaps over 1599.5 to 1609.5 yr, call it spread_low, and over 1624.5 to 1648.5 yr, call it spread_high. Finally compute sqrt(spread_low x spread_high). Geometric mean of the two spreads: 3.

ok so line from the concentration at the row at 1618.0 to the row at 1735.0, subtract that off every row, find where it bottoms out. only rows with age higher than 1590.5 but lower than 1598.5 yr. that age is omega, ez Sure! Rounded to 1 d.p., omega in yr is 1591.0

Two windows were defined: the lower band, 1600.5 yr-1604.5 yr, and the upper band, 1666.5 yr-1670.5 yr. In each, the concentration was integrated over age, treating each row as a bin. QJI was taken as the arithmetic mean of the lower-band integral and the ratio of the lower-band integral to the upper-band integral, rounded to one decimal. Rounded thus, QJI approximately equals 26.8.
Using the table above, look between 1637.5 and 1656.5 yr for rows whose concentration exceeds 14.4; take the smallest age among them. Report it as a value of 1638.0 yr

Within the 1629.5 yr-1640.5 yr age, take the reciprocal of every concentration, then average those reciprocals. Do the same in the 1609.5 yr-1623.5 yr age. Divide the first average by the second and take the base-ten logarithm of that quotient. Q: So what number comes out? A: -0.064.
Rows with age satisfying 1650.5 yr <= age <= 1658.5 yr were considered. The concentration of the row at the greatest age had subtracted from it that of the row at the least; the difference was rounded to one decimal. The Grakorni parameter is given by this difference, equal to -1.9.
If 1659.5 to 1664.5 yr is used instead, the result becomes -1.5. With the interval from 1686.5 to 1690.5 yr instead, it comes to -1.3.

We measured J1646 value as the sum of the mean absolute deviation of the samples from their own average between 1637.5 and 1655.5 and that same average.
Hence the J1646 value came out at 15.3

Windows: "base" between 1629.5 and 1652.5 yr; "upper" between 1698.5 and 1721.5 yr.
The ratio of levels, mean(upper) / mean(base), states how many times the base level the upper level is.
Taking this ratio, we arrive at 0.80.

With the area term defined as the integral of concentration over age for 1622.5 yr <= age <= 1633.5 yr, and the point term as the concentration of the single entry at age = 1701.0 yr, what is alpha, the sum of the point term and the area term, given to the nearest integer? 170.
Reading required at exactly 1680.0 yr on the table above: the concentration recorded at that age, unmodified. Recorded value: 13.06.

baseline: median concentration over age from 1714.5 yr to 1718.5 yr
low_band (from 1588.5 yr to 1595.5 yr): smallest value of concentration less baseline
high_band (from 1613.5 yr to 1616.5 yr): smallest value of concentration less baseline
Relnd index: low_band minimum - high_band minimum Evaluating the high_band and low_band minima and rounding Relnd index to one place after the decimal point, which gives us -3.9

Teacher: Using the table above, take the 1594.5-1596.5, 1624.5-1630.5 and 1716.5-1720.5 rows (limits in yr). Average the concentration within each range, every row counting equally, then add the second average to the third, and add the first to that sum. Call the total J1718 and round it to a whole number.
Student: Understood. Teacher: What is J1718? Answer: 38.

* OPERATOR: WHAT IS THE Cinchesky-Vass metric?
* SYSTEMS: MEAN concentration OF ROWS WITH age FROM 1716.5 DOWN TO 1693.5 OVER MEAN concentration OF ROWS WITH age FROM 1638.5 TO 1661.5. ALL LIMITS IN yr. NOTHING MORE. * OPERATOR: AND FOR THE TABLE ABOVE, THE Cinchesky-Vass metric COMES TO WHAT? 0.84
